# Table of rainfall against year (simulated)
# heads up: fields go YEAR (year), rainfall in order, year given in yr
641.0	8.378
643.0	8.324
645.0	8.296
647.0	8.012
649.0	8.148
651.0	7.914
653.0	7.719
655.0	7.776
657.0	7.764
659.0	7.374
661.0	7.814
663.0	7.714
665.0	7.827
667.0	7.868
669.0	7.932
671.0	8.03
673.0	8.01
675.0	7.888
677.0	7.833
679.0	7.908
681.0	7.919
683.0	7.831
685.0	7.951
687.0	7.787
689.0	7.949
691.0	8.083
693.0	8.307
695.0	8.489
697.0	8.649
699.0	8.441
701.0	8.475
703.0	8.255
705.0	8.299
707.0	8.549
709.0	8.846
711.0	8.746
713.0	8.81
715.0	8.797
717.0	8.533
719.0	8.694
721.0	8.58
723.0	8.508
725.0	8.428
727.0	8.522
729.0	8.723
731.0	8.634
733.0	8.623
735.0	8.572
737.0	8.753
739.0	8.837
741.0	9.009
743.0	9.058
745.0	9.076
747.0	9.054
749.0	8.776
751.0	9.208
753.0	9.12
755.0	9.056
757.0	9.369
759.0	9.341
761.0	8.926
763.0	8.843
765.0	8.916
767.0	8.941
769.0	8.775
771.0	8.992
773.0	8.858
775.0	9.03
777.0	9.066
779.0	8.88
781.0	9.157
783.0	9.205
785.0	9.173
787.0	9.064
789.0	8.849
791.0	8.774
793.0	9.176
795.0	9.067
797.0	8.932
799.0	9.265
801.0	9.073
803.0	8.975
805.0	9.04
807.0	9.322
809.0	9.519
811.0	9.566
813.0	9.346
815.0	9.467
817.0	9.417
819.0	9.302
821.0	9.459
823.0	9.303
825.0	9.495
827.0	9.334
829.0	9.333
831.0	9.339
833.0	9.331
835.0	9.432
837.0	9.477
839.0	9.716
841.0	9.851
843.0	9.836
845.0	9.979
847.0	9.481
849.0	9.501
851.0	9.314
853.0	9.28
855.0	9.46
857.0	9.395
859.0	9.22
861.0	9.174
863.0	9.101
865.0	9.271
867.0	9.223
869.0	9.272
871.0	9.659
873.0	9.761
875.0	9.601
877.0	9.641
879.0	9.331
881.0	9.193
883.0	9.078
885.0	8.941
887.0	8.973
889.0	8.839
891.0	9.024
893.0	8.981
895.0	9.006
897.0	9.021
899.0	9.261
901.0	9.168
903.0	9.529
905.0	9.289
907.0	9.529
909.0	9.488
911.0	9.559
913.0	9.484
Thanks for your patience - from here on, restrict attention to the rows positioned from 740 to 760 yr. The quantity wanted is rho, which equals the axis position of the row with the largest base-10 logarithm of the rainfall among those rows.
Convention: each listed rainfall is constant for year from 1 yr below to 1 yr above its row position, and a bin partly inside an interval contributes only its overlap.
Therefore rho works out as 757.0 yr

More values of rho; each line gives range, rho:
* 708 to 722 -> 709.0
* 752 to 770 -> 757.0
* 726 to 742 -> 741.0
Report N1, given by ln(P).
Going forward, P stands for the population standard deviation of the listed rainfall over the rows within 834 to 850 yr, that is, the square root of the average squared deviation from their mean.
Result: -1.6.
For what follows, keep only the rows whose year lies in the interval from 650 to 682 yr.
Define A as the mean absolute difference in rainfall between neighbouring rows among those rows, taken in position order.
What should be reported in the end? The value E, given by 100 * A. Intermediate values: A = 0.120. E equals 12.0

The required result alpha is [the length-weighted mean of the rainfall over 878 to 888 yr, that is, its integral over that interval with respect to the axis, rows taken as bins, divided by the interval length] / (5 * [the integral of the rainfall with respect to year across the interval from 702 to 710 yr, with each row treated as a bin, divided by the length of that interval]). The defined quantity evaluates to 0.215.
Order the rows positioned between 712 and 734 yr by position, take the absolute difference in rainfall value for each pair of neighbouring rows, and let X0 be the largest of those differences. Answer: 0.26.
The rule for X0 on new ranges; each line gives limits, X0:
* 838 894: 0.50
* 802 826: 0.28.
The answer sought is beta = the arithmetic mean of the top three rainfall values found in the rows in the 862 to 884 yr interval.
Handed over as 9.7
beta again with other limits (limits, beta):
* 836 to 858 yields 9.9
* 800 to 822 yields 9.5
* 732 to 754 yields 9.1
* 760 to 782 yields 9.1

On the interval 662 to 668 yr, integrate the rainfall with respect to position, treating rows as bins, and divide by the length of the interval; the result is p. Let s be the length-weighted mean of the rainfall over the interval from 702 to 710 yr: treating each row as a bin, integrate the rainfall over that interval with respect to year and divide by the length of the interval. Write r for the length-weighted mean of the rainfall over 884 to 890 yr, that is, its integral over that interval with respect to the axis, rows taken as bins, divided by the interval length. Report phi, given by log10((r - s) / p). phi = -1.3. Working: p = 7.8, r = 8.9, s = 8.5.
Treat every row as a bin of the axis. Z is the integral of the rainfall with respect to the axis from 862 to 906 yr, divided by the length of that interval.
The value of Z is 9.2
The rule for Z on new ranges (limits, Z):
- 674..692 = 7.9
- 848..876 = 9.4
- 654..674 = 7.8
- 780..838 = 9.2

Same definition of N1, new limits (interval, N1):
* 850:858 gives -2.7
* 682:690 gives -2.6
